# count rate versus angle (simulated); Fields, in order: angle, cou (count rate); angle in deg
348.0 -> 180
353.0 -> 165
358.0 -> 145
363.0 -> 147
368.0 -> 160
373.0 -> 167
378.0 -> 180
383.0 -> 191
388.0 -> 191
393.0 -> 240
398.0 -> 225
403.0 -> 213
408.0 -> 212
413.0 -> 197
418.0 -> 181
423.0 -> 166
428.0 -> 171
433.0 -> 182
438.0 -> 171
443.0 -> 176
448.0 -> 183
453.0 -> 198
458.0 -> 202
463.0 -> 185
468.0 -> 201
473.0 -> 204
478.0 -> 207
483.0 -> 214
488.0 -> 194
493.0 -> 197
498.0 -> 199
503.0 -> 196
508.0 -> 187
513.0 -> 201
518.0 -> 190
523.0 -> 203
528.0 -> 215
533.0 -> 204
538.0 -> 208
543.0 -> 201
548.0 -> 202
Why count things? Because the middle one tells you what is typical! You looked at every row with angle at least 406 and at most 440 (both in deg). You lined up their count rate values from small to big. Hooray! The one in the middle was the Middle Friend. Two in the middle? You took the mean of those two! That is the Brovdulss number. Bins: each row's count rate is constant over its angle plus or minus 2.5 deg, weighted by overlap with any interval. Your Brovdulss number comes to 181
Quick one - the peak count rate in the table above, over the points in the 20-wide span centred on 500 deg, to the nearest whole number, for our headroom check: 199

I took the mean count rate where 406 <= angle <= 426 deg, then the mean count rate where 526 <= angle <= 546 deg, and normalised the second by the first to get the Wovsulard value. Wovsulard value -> 1.10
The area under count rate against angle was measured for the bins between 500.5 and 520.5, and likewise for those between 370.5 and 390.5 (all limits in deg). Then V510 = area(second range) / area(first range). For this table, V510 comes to 0.94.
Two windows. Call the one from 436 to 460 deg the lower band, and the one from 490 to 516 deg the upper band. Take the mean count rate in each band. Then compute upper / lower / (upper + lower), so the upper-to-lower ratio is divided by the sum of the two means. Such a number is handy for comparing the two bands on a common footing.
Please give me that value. 0.0028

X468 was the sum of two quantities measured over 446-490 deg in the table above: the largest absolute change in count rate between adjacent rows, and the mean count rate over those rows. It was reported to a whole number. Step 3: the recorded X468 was 219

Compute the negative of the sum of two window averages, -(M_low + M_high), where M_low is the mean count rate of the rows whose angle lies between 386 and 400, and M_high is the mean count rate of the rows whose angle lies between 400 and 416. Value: -426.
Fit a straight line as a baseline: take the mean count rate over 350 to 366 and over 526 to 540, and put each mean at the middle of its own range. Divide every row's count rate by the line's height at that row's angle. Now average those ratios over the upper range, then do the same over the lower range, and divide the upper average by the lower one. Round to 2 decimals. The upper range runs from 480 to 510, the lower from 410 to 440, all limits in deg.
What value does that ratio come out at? 0.98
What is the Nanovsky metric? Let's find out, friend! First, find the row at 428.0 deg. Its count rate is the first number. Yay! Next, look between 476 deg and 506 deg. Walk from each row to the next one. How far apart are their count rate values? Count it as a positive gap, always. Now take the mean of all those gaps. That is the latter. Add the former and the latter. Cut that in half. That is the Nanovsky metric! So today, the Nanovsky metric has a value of 89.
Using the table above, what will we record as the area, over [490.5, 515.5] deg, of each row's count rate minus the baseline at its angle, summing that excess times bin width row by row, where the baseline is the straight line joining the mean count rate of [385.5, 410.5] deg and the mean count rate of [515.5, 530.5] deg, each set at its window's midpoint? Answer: -221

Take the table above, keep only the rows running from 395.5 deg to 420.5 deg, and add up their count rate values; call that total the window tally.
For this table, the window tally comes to 1028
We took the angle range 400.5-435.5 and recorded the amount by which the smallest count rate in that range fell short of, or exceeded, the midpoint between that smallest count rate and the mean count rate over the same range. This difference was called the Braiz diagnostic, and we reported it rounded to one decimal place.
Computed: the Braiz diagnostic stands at -11.4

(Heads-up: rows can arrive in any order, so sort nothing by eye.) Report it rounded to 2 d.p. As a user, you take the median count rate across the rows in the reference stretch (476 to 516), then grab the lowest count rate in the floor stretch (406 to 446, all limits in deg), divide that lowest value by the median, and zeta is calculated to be 0.84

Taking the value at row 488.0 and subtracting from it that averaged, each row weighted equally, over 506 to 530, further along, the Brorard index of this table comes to -5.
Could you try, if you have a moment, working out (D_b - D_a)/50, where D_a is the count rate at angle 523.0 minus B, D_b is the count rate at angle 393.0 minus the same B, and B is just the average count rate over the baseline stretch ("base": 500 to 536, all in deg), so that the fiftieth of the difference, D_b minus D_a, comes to 0.74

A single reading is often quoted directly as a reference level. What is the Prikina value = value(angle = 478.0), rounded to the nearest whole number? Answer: 207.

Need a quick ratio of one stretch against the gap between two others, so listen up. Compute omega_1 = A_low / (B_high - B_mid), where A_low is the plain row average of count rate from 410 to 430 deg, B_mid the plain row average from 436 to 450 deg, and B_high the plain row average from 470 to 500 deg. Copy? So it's 7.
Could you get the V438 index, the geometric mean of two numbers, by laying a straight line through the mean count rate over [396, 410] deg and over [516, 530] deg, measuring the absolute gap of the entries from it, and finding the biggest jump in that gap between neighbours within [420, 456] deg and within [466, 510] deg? 11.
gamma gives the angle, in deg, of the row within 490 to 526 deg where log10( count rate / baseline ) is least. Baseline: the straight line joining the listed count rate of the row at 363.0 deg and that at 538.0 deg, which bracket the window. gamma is 518.0 deg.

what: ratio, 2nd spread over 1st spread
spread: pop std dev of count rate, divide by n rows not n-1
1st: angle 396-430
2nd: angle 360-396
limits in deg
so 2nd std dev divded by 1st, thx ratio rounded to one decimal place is 1.3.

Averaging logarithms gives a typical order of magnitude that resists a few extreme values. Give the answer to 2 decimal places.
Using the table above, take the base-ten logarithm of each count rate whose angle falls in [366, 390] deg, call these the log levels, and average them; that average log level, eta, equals 2.25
